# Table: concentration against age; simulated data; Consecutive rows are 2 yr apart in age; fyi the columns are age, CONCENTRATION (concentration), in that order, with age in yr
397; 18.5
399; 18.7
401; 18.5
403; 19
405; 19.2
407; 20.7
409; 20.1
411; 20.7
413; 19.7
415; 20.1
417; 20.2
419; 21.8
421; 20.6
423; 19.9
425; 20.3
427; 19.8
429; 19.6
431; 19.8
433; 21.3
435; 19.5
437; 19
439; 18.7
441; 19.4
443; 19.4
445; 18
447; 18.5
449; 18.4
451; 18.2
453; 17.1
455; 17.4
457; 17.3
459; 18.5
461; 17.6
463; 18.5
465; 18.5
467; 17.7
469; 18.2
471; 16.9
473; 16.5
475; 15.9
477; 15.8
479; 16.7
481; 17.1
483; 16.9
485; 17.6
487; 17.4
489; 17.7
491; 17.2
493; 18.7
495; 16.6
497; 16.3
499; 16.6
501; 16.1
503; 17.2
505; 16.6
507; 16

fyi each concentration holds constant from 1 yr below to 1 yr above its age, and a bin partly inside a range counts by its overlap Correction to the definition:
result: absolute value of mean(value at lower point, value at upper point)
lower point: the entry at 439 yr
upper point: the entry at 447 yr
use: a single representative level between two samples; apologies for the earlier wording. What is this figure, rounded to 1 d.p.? 18.6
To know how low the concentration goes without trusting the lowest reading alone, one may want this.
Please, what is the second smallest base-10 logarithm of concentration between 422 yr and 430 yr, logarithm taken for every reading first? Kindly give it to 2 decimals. 1.30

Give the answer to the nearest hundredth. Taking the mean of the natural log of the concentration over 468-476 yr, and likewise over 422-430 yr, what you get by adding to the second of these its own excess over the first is 3.16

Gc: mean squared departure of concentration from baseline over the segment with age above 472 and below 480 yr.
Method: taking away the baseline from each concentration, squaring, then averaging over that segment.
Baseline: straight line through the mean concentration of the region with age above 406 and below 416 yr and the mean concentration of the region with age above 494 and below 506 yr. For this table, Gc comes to 2.0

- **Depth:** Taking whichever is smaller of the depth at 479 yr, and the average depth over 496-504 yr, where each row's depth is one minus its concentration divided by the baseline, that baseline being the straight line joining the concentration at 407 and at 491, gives 0.016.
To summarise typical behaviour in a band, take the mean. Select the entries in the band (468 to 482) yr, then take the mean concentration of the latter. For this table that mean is 16.7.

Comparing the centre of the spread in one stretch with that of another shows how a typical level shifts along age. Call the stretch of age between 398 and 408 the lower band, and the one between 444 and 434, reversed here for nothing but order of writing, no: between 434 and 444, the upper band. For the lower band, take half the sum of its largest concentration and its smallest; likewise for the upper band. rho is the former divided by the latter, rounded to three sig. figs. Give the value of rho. 1.03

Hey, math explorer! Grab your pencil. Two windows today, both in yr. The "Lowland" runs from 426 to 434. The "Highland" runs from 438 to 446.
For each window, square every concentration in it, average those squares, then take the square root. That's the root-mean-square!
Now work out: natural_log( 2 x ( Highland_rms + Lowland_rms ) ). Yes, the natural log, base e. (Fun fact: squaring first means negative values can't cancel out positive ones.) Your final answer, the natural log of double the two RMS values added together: 4.36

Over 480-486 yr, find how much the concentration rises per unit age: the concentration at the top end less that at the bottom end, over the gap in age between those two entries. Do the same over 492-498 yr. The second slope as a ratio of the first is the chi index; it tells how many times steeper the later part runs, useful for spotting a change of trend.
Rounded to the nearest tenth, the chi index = -4.8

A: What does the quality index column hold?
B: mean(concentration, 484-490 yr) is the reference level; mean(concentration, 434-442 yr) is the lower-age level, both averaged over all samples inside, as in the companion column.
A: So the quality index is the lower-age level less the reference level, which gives 1.6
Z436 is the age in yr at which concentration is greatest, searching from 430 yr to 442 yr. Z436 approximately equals 433 yr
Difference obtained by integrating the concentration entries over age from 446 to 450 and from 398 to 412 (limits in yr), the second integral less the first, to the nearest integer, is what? 200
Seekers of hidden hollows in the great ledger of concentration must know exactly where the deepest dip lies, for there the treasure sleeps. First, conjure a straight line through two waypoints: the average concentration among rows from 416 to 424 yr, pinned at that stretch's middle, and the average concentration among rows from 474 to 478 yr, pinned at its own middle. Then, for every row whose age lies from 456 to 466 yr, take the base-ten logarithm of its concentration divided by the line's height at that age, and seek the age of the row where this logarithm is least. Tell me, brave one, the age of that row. 457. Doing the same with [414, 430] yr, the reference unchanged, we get 415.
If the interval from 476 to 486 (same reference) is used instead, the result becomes 477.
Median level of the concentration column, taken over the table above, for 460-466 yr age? 18.5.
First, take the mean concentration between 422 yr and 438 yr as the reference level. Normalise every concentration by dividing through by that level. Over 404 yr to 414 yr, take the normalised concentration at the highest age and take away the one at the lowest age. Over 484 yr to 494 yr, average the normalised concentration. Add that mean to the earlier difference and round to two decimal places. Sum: 0.92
